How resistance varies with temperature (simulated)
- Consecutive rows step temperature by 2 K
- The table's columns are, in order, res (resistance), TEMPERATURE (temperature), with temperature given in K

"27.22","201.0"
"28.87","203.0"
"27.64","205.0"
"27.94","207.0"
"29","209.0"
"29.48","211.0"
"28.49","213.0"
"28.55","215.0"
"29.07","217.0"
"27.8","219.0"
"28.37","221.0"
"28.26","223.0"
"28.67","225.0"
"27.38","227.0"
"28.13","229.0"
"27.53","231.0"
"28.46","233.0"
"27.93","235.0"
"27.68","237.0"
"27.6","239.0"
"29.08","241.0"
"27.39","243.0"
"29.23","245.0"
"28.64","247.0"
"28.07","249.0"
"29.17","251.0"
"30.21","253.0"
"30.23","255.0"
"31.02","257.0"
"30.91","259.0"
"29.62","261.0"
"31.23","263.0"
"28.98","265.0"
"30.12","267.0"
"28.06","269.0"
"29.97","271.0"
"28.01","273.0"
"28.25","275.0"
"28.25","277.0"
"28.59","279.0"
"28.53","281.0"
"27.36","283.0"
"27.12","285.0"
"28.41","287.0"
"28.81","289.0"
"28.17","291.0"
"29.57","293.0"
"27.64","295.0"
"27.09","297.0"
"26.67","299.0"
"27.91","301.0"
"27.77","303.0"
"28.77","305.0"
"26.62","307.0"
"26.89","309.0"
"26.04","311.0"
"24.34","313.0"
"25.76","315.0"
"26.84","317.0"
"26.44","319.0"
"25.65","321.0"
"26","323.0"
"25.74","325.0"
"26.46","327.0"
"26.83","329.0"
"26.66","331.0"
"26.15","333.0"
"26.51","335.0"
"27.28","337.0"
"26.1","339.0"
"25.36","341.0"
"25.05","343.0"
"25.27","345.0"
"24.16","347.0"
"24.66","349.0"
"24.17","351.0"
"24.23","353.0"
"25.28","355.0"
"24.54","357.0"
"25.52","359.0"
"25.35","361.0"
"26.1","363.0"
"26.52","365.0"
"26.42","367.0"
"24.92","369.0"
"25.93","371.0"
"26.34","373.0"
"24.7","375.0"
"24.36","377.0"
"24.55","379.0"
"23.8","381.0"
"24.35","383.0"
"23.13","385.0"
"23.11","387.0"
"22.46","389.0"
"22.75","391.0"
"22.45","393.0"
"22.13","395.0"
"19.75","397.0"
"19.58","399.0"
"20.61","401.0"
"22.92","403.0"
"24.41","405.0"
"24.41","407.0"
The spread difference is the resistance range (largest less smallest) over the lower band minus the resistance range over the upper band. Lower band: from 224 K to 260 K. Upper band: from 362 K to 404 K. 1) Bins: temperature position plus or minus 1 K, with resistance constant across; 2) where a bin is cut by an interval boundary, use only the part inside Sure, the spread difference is -3.3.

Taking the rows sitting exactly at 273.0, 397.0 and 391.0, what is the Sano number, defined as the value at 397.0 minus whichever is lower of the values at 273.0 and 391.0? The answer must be -3.0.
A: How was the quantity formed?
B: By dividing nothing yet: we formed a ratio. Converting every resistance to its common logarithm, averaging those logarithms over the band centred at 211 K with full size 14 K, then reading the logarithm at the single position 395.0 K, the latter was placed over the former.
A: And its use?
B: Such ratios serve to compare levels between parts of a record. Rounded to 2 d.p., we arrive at 0.92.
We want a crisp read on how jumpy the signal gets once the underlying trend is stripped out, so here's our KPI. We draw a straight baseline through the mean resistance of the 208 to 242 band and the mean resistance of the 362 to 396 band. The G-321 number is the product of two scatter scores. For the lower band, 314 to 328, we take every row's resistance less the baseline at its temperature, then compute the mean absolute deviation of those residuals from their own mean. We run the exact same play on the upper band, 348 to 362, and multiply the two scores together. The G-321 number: 0.22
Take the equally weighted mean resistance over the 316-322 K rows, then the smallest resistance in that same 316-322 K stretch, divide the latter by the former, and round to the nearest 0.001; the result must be 0.975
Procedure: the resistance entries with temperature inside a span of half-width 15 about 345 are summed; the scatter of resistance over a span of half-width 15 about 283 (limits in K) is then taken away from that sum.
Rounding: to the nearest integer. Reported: 380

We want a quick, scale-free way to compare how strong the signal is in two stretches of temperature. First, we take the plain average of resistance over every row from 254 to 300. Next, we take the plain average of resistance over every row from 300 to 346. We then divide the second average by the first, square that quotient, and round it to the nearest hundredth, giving 0.84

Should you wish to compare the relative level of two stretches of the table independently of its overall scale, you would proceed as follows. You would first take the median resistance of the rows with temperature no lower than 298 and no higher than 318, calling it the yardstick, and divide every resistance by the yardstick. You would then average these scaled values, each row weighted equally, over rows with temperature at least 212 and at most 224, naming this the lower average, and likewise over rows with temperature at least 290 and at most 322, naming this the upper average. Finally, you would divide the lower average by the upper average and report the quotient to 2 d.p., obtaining 1.05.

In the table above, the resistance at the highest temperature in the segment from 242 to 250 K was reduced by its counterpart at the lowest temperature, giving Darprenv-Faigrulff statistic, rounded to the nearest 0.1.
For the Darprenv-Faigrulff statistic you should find 0.7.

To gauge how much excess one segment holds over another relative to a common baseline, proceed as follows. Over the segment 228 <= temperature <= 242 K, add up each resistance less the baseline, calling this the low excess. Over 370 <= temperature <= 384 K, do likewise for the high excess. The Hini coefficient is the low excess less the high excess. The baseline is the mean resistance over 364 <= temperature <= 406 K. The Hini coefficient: 22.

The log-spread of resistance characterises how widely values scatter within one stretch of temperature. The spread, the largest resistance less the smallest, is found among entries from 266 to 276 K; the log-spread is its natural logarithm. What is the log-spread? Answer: 0.75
